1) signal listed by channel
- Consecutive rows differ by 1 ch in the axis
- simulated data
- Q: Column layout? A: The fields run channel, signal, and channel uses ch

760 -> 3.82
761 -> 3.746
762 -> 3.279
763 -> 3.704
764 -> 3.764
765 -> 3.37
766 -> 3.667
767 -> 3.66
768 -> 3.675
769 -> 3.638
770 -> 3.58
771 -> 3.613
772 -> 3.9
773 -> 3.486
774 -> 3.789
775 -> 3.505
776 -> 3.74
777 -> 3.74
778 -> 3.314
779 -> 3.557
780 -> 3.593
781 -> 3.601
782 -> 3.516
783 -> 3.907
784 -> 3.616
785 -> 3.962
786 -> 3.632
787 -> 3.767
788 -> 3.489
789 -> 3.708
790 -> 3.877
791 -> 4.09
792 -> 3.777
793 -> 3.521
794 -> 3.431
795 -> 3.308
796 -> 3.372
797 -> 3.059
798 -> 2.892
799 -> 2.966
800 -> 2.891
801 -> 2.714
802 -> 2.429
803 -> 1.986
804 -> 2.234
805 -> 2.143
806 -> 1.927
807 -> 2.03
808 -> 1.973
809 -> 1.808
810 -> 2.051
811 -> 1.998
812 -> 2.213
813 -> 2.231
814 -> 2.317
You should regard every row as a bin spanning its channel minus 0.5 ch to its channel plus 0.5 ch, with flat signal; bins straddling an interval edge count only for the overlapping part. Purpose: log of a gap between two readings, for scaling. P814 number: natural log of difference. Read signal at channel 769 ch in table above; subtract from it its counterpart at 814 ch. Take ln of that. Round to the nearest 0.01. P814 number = 0.28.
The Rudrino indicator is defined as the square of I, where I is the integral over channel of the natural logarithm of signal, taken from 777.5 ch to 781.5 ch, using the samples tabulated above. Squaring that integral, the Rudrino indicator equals 25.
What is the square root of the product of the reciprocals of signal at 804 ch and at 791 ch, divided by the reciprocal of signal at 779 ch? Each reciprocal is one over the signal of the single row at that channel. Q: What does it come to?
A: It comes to 1.18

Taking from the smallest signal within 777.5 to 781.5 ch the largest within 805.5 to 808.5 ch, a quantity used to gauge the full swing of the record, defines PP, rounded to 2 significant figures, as 1.3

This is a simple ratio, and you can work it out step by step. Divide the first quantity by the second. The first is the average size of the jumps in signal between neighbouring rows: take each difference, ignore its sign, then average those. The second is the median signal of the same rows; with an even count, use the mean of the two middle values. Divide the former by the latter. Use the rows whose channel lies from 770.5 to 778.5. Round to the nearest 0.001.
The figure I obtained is 0.076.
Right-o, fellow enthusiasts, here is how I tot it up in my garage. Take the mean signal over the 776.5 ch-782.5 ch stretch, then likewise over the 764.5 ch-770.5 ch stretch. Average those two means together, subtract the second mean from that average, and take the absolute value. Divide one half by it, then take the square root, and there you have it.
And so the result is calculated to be 4.7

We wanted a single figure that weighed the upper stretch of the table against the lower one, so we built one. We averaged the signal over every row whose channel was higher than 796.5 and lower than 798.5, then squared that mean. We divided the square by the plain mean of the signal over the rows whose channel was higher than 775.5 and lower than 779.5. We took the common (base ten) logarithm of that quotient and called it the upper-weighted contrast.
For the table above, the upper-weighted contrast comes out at 0.39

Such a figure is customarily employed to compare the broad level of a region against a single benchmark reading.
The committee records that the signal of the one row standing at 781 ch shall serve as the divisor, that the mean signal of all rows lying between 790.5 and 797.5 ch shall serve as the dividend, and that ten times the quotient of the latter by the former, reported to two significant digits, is 9.7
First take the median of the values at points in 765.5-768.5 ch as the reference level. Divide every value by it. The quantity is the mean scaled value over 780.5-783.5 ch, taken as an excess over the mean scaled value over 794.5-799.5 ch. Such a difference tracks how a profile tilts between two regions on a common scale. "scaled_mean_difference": 0.15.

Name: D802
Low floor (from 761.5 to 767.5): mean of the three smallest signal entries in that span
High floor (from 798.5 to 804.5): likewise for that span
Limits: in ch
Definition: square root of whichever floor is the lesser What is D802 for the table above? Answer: 1.49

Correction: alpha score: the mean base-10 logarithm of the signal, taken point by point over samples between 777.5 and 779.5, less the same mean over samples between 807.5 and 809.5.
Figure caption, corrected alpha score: 0.26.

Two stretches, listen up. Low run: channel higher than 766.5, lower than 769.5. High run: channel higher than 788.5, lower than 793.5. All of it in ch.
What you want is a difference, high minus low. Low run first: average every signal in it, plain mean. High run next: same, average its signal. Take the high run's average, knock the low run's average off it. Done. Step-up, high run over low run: 0.1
